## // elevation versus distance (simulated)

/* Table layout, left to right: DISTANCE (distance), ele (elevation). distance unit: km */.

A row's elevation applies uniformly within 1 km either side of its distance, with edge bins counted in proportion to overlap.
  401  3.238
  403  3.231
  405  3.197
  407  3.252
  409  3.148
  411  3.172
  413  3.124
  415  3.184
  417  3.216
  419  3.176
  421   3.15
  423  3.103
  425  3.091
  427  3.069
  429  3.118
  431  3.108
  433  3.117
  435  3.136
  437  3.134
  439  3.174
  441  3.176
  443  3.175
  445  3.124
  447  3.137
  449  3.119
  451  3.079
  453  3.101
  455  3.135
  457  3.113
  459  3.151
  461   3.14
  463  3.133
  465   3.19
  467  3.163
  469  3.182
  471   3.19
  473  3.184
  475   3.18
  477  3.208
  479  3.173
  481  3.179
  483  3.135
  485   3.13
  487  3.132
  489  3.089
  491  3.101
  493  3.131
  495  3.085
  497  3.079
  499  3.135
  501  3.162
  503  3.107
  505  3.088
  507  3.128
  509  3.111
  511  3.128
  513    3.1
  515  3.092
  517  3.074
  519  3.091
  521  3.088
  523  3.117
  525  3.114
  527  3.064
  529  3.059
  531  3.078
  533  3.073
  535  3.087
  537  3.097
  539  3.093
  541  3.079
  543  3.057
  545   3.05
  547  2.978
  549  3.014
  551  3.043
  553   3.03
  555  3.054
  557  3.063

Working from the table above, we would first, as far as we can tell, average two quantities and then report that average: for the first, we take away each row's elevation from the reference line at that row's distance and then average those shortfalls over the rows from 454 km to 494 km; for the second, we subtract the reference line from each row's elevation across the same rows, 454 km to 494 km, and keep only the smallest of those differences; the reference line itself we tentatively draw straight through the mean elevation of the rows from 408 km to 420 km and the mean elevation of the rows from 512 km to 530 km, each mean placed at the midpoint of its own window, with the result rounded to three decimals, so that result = -0.026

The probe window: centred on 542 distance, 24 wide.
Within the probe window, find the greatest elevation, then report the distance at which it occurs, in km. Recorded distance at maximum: 537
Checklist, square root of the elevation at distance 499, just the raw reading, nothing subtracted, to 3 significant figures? 1.77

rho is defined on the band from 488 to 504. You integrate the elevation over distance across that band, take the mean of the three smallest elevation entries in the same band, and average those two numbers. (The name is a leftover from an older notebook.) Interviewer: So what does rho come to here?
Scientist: 26.4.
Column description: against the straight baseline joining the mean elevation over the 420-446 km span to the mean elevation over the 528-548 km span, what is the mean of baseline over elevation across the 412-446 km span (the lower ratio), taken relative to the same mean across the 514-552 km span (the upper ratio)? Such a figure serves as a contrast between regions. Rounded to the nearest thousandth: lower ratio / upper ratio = 0.998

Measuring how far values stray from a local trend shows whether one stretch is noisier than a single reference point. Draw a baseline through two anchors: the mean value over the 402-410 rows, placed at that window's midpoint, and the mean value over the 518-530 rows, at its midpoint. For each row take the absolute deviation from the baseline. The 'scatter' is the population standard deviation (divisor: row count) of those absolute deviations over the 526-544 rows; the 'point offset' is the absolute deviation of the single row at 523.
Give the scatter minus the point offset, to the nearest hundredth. -0.02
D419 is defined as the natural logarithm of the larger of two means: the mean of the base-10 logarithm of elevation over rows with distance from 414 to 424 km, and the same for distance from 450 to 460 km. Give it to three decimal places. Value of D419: -0.692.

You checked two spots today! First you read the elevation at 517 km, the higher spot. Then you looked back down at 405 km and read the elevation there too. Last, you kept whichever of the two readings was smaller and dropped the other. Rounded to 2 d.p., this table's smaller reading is 3.07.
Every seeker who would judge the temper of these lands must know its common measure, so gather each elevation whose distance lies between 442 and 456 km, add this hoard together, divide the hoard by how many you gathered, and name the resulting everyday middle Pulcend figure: 3.12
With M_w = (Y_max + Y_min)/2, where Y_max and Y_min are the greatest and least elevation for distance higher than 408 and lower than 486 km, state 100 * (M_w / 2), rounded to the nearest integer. 157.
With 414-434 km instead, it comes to 157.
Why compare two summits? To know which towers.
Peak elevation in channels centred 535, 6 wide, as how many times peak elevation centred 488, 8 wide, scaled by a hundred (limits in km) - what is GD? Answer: 99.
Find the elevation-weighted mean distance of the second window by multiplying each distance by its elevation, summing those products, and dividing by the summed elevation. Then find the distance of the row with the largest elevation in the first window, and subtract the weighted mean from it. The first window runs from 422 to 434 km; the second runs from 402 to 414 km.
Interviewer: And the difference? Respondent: 21.0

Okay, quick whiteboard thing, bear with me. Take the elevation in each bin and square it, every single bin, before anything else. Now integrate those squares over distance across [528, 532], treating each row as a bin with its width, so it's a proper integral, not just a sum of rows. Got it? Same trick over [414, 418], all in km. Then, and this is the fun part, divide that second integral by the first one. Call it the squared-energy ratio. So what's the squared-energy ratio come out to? 1.09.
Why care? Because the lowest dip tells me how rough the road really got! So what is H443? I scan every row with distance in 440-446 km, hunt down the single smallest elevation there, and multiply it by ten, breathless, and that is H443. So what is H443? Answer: 31.2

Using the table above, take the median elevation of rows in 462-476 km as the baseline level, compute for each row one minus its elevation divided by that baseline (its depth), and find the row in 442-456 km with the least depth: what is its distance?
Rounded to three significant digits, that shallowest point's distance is 443 km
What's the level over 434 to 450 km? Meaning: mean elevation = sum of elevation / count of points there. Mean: 3.15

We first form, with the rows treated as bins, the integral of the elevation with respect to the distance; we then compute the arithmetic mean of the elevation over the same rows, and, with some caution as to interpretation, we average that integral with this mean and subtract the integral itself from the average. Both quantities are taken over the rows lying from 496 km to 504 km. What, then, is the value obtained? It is -10.9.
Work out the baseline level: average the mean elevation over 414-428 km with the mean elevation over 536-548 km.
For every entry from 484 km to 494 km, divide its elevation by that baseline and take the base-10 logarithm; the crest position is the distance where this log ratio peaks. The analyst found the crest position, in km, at 487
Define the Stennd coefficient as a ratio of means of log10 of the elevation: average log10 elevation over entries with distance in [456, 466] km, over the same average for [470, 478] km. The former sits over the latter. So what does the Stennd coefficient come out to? 0.99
